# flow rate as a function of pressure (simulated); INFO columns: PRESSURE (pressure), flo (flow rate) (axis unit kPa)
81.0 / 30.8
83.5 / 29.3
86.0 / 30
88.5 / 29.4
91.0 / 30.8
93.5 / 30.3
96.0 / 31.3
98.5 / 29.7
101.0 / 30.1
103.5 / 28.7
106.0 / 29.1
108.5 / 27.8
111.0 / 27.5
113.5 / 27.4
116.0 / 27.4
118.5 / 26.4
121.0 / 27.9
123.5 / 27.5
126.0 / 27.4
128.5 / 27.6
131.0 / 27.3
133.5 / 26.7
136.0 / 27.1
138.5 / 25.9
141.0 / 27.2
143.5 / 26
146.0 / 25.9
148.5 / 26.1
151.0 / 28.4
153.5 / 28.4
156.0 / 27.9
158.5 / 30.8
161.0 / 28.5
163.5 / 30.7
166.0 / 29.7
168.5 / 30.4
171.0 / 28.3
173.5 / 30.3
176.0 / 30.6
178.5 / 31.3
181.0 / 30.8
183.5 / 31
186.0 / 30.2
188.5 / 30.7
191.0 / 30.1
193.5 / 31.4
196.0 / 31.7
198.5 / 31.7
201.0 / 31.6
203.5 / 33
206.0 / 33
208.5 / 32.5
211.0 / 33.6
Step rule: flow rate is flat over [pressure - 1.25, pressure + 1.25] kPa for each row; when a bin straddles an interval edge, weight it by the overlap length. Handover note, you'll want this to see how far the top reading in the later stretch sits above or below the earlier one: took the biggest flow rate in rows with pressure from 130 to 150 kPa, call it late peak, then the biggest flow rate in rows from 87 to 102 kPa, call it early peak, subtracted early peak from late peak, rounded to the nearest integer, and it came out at -4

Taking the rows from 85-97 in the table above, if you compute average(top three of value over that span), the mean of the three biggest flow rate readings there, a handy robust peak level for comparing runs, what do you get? 30.8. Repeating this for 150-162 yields 29.2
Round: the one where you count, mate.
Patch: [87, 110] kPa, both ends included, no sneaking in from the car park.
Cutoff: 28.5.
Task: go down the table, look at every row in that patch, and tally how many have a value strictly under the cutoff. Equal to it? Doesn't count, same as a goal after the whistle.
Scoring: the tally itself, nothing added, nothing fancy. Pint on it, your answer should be 1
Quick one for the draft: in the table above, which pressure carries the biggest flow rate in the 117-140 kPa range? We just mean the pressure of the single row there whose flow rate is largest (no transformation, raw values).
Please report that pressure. 121.0 kPa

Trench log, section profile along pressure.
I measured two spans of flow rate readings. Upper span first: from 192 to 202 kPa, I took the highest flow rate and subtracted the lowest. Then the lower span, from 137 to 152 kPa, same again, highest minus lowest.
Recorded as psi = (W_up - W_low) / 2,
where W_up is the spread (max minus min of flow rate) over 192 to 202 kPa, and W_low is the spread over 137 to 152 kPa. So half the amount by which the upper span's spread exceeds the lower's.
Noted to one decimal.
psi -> -1.1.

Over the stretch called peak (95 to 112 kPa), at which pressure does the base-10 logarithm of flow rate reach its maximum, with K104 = 96.0 kPa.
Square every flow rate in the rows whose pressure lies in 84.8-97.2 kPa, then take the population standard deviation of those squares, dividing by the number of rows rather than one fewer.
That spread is 40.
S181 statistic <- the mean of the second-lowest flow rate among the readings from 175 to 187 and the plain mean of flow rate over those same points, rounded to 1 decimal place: 30.7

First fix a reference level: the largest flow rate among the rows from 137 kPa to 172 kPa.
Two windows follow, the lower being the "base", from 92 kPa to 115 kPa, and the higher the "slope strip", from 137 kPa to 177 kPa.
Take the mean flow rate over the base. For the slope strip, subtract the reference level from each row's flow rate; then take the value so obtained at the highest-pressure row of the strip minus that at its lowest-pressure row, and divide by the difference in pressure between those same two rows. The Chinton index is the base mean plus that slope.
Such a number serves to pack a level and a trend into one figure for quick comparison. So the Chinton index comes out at 29.2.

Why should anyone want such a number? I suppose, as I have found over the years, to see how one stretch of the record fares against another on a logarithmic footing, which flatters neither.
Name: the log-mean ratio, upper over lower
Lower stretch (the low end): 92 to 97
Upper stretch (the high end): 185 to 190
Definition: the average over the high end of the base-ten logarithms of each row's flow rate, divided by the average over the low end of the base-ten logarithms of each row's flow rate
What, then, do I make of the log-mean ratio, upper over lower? 1.00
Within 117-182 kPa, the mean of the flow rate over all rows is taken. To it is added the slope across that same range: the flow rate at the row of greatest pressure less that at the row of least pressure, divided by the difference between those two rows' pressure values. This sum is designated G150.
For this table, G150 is 28.3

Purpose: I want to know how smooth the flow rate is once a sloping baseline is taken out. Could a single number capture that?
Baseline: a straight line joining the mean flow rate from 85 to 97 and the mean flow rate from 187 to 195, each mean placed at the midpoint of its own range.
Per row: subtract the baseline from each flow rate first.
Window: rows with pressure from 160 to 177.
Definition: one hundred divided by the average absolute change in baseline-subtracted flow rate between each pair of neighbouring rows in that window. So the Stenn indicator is 72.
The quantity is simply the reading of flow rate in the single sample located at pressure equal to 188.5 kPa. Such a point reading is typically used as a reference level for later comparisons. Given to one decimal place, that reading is 30.7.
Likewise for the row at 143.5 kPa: 26.0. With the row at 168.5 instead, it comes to 30.4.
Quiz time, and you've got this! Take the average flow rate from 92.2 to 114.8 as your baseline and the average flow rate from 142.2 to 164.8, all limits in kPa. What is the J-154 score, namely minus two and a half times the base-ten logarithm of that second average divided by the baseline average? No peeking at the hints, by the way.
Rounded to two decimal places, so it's 0.04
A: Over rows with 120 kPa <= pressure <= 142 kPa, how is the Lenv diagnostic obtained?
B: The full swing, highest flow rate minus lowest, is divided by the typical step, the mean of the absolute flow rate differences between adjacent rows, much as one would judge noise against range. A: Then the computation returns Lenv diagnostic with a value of 3.6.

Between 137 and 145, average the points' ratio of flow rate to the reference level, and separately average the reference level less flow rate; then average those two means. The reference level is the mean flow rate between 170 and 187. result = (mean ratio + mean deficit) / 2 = 2.4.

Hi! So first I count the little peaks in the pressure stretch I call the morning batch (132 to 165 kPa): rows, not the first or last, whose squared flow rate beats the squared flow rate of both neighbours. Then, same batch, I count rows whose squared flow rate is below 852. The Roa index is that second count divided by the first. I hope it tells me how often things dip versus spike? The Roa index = 3.7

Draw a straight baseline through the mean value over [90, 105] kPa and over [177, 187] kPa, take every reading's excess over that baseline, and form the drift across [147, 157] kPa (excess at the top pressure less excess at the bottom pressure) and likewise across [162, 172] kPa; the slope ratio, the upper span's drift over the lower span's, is -1.4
